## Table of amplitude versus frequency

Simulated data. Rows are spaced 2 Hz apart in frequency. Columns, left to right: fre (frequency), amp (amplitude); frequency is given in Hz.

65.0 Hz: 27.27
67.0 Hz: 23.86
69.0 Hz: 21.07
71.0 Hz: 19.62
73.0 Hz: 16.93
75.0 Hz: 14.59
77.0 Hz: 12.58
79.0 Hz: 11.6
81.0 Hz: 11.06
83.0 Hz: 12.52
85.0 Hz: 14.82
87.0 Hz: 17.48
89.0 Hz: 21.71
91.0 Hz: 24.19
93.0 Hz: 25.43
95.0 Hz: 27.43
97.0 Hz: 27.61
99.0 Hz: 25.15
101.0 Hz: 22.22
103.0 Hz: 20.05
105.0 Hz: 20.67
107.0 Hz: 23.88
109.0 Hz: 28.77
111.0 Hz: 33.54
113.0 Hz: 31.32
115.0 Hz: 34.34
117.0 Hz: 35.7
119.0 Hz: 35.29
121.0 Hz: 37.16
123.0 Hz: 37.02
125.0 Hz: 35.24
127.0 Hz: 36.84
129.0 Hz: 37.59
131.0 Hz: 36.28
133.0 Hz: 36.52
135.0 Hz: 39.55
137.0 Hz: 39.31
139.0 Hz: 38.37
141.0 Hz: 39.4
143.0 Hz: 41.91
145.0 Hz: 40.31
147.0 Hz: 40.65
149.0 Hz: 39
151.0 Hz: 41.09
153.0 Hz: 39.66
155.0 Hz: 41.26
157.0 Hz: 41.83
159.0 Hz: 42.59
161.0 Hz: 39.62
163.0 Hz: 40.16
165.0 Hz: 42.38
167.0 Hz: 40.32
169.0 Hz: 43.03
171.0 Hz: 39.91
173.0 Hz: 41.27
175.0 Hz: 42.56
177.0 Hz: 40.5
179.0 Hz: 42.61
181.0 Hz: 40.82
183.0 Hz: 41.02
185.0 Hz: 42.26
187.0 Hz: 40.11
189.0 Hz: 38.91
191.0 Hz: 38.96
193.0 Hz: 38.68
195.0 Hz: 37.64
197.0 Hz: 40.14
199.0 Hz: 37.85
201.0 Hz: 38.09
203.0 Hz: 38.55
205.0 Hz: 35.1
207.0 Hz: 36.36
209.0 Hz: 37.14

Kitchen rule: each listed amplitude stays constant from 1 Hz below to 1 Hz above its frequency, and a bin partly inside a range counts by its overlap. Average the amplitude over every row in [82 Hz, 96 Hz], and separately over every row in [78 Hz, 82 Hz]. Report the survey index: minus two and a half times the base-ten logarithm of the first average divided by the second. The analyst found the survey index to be -0.6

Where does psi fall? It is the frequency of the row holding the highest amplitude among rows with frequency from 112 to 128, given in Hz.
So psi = 121.0 Hz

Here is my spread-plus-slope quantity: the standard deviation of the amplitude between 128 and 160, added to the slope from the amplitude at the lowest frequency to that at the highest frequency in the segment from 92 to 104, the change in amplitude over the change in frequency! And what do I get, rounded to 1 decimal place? 1.3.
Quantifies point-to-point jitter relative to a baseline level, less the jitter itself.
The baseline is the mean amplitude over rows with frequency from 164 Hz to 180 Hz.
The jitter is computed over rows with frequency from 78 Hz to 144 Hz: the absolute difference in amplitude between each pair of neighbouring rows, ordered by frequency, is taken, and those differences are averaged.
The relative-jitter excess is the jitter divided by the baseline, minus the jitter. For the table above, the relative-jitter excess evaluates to -1.8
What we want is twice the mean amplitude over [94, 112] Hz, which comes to 51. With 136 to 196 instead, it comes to 81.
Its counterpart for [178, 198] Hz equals 80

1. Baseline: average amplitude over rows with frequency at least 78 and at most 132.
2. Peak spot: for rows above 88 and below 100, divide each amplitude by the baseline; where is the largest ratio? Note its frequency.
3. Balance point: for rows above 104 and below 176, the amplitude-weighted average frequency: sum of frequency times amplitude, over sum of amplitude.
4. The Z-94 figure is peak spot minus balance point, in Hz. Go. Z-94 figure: -45.2 Hz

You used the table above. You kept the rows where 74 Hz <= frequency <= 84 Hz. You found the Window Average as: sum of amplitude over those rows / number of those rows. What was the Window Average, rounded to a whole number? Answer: 12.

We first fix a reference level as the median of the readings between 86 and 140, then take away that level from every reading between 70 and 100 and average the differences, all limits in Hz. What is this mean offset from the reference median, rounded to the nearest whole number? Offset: -15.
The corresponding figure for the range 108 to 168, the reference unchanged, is 5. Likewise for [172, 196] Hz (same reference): 7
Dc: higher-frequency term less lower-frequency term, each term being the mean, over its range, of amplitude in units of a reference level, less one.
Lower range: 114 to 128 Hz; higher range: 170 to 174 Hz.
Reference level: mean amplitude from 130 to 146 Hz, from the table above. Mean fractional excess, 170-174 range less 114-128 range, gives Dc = 0.12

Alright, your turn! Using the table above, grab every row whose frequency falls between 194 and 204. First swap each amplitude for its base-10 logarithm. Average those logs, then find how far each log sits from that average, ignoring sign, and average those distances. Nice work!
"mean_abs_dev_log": 0.0080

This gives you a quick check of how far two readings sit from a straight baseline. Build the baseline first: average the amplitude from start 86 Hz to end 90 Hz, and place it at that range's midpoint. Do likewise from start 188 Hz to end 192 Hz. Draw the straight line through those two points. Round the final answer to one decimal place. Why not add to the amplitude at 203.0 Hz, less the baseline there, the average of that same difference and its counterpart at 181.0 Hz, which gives -2.5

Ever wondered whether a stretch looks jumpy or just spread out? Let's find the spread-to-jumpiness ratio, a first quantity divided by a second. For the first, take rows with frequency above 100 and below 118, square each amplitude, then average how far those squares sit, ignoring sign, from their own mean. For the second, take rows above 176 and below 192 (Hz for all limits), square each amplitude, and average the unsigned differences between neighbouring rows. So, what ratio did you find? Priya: 2.9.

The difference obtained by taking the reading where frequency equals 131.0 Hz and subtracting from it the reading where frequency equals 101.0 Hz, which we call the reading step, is 14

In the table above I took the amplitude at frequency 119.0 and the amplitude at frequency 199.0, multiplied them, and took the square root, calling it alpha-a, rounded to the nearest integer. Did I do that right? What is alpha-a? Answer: 37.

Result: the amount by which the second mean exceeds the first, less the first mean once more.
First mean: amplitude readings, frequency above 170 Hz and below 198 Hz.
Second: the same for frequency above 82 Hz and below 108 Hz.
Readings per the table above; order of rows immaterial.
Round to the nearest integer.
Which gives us -59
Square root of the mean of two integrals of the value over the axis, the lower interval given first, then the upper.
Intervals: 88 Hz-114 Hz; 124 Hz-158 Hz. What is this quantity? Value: 32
